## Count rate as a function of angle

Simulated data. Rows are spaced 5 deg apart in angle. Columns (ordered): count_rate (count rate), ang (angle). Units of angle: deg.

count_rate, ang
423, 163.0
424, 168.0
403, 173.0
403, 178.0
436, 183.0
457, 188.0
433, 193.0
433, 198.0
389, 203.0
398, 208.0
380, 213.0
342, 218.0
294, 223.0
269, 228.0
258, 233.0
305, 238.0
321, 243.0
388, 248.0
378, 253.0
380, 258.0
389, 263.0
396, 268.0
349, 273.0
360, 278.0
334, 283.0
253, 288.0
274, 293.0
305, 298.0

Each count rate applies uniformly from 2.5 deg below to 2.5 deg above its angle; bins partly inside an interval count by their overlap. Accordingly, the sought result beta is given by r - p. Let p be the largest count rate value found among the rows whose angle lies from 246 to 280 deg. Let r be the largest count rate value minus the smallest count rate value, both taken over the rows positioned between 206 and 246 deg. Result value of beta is -256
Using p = 396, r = 140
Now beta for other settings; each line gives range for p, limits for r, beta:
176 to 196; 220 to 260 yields -327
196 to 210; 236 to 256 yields -350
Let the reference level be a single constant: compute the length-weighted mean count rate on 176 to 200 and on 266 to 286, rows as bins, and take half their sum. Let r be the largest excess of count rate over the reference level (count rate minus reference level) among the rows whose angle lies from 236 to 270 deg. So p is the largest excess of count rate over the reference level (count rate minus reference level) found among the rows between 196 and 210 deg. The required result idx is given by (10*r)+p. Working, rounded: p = 38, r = 1.4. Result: 53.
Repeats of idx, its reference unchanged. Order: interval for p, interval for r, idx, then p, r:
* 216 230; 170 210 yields 572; -53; 62.4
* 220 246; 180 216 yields 551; -74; 62.4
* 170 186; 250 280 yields 56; 41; 1.4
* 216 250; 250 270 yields 8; -7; 1.4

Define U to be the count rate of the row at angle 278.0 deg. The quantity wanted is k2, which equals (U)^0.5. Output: 19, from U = 360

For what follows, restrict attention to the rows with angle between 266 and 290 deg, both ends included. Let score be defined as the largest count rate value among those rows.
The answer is 396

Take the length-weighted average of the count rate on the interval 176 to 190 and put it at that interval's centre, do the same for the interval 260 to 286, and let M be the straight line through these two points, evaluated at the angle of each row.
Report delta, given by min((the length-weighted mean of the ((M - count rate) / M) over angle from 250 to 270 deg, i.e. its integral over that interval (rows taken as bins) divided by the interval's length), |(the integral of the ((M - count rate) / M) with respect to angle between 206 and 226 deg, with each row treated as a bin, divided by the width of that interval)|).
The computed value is -0.032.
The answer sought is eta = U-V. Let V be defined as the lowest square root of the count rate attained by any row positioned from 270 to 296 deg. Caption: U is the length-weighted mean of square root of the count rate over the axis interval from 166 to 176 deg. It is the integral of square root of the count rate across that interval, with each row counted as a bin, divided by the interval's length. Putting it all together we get 4.4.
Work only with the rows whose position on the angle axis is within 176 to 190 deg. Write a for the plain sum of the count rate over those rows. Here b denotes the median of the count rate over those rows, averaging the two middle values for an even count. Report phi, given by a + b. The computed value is 1732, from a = 1296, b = 436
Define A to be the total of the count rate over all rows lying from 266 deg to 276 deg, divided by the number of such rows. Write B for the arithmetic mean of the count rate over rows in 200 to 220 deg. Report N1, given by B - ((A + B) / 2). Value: 2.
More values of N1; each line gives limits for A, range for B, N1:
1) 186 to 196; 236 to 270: -40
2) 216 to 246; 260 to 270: 47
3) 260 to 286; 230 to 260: -14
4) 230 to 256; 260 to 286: 18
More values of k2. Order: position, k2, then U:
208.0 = 20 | 398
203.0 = 20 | 389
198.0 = 21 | 433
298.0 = 17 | 305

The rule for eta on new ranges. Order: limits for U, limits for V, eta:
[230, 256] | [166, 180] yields -2.0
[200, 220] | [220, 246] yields 3.4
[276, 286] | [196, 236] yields 2.4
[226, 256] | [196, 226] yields 0.7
